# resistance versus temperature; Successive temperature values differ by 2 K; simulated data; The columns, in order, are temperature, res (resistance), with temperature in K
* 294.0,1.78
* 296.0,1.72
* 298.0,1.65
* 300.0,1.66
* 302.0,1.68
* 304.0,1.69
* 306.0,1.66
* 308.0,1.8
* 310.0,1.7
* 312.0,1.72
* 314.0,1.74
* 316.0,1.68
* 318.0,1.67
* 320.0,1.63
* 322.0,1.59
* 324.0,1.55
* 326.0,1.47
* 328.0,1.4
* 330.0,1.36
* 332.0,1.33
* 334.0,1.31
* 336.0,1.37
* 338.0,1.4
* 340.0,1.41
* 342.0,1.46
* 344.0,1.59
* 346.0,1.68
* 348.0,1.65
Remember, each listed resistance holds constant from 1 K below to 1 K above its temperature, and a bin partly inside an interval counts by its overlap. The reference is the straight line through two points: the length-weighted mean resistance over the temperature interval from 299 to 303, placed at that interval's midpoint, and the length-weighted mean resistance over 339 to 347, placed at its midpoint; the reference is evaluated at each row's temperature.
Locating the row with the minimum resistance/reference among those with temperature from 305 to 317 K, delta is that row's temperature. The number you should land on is 306.0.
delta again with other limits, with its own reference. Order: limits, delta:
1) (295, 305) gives 298.0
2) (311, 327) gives 326.0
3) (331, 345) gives 334.0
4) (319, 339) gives 334.0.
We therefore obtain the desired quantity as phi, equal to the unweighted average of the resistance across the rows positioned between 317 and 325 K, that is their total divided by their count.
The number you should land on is 1.61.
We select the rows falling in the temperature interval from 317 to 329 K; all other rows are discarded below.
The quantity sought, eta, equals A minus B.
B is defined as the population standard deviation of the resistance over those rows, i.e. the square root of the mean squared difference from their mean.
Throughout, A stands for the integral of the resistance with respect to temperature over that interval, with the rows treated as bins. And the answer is 18.5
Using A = 18.6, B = 0.092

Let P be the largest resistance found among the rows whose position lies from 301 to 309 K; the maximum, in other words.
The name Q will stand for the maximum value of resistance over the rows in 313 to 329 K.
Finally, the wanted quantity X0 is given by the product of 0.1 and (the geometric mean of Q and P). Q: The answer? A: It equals 0.177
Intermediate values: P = 1.8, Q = 1.74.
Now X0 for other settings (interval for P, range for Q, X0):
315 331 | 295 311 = 0.174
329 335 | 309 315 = 0.154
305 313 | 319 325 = 0.171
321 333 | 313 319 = 0.166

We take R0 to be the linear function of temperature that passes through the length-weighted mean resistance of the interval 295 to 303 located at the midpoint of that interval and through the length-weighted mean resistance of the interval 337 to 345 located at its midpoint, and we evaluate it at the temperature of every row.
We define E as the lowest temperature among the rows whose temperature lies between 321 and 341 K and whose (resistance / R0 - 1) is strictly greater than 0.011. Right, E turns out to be 322.0 K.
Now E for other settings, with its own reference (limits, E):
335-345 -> 344.0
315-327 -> 316.0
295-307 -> 296.0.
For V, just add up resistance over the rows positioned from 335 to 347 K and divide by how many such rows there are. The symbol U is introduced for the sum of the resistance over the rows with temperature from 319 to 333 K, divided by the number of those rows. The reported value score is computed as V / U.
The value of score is 1.01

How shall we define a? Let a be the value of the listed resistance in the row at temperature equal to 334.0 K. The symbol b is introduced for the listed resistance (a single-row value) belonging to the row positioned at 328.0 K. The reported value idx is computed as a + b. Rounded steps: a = 1.31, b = 1.4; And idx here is 2.71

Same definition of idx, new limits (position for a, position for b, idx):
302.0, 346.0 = 3.36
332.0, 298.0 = 2.98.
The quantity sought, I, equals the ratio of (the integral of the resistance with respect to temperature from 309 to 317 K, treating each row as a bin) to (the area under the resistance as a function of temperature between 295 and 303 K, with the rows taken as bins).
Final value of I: 1.02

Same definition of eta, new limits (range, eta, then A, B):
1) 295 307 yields 20.1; 20.1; 0.024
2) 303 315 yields 20.6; 20.6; 0.044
